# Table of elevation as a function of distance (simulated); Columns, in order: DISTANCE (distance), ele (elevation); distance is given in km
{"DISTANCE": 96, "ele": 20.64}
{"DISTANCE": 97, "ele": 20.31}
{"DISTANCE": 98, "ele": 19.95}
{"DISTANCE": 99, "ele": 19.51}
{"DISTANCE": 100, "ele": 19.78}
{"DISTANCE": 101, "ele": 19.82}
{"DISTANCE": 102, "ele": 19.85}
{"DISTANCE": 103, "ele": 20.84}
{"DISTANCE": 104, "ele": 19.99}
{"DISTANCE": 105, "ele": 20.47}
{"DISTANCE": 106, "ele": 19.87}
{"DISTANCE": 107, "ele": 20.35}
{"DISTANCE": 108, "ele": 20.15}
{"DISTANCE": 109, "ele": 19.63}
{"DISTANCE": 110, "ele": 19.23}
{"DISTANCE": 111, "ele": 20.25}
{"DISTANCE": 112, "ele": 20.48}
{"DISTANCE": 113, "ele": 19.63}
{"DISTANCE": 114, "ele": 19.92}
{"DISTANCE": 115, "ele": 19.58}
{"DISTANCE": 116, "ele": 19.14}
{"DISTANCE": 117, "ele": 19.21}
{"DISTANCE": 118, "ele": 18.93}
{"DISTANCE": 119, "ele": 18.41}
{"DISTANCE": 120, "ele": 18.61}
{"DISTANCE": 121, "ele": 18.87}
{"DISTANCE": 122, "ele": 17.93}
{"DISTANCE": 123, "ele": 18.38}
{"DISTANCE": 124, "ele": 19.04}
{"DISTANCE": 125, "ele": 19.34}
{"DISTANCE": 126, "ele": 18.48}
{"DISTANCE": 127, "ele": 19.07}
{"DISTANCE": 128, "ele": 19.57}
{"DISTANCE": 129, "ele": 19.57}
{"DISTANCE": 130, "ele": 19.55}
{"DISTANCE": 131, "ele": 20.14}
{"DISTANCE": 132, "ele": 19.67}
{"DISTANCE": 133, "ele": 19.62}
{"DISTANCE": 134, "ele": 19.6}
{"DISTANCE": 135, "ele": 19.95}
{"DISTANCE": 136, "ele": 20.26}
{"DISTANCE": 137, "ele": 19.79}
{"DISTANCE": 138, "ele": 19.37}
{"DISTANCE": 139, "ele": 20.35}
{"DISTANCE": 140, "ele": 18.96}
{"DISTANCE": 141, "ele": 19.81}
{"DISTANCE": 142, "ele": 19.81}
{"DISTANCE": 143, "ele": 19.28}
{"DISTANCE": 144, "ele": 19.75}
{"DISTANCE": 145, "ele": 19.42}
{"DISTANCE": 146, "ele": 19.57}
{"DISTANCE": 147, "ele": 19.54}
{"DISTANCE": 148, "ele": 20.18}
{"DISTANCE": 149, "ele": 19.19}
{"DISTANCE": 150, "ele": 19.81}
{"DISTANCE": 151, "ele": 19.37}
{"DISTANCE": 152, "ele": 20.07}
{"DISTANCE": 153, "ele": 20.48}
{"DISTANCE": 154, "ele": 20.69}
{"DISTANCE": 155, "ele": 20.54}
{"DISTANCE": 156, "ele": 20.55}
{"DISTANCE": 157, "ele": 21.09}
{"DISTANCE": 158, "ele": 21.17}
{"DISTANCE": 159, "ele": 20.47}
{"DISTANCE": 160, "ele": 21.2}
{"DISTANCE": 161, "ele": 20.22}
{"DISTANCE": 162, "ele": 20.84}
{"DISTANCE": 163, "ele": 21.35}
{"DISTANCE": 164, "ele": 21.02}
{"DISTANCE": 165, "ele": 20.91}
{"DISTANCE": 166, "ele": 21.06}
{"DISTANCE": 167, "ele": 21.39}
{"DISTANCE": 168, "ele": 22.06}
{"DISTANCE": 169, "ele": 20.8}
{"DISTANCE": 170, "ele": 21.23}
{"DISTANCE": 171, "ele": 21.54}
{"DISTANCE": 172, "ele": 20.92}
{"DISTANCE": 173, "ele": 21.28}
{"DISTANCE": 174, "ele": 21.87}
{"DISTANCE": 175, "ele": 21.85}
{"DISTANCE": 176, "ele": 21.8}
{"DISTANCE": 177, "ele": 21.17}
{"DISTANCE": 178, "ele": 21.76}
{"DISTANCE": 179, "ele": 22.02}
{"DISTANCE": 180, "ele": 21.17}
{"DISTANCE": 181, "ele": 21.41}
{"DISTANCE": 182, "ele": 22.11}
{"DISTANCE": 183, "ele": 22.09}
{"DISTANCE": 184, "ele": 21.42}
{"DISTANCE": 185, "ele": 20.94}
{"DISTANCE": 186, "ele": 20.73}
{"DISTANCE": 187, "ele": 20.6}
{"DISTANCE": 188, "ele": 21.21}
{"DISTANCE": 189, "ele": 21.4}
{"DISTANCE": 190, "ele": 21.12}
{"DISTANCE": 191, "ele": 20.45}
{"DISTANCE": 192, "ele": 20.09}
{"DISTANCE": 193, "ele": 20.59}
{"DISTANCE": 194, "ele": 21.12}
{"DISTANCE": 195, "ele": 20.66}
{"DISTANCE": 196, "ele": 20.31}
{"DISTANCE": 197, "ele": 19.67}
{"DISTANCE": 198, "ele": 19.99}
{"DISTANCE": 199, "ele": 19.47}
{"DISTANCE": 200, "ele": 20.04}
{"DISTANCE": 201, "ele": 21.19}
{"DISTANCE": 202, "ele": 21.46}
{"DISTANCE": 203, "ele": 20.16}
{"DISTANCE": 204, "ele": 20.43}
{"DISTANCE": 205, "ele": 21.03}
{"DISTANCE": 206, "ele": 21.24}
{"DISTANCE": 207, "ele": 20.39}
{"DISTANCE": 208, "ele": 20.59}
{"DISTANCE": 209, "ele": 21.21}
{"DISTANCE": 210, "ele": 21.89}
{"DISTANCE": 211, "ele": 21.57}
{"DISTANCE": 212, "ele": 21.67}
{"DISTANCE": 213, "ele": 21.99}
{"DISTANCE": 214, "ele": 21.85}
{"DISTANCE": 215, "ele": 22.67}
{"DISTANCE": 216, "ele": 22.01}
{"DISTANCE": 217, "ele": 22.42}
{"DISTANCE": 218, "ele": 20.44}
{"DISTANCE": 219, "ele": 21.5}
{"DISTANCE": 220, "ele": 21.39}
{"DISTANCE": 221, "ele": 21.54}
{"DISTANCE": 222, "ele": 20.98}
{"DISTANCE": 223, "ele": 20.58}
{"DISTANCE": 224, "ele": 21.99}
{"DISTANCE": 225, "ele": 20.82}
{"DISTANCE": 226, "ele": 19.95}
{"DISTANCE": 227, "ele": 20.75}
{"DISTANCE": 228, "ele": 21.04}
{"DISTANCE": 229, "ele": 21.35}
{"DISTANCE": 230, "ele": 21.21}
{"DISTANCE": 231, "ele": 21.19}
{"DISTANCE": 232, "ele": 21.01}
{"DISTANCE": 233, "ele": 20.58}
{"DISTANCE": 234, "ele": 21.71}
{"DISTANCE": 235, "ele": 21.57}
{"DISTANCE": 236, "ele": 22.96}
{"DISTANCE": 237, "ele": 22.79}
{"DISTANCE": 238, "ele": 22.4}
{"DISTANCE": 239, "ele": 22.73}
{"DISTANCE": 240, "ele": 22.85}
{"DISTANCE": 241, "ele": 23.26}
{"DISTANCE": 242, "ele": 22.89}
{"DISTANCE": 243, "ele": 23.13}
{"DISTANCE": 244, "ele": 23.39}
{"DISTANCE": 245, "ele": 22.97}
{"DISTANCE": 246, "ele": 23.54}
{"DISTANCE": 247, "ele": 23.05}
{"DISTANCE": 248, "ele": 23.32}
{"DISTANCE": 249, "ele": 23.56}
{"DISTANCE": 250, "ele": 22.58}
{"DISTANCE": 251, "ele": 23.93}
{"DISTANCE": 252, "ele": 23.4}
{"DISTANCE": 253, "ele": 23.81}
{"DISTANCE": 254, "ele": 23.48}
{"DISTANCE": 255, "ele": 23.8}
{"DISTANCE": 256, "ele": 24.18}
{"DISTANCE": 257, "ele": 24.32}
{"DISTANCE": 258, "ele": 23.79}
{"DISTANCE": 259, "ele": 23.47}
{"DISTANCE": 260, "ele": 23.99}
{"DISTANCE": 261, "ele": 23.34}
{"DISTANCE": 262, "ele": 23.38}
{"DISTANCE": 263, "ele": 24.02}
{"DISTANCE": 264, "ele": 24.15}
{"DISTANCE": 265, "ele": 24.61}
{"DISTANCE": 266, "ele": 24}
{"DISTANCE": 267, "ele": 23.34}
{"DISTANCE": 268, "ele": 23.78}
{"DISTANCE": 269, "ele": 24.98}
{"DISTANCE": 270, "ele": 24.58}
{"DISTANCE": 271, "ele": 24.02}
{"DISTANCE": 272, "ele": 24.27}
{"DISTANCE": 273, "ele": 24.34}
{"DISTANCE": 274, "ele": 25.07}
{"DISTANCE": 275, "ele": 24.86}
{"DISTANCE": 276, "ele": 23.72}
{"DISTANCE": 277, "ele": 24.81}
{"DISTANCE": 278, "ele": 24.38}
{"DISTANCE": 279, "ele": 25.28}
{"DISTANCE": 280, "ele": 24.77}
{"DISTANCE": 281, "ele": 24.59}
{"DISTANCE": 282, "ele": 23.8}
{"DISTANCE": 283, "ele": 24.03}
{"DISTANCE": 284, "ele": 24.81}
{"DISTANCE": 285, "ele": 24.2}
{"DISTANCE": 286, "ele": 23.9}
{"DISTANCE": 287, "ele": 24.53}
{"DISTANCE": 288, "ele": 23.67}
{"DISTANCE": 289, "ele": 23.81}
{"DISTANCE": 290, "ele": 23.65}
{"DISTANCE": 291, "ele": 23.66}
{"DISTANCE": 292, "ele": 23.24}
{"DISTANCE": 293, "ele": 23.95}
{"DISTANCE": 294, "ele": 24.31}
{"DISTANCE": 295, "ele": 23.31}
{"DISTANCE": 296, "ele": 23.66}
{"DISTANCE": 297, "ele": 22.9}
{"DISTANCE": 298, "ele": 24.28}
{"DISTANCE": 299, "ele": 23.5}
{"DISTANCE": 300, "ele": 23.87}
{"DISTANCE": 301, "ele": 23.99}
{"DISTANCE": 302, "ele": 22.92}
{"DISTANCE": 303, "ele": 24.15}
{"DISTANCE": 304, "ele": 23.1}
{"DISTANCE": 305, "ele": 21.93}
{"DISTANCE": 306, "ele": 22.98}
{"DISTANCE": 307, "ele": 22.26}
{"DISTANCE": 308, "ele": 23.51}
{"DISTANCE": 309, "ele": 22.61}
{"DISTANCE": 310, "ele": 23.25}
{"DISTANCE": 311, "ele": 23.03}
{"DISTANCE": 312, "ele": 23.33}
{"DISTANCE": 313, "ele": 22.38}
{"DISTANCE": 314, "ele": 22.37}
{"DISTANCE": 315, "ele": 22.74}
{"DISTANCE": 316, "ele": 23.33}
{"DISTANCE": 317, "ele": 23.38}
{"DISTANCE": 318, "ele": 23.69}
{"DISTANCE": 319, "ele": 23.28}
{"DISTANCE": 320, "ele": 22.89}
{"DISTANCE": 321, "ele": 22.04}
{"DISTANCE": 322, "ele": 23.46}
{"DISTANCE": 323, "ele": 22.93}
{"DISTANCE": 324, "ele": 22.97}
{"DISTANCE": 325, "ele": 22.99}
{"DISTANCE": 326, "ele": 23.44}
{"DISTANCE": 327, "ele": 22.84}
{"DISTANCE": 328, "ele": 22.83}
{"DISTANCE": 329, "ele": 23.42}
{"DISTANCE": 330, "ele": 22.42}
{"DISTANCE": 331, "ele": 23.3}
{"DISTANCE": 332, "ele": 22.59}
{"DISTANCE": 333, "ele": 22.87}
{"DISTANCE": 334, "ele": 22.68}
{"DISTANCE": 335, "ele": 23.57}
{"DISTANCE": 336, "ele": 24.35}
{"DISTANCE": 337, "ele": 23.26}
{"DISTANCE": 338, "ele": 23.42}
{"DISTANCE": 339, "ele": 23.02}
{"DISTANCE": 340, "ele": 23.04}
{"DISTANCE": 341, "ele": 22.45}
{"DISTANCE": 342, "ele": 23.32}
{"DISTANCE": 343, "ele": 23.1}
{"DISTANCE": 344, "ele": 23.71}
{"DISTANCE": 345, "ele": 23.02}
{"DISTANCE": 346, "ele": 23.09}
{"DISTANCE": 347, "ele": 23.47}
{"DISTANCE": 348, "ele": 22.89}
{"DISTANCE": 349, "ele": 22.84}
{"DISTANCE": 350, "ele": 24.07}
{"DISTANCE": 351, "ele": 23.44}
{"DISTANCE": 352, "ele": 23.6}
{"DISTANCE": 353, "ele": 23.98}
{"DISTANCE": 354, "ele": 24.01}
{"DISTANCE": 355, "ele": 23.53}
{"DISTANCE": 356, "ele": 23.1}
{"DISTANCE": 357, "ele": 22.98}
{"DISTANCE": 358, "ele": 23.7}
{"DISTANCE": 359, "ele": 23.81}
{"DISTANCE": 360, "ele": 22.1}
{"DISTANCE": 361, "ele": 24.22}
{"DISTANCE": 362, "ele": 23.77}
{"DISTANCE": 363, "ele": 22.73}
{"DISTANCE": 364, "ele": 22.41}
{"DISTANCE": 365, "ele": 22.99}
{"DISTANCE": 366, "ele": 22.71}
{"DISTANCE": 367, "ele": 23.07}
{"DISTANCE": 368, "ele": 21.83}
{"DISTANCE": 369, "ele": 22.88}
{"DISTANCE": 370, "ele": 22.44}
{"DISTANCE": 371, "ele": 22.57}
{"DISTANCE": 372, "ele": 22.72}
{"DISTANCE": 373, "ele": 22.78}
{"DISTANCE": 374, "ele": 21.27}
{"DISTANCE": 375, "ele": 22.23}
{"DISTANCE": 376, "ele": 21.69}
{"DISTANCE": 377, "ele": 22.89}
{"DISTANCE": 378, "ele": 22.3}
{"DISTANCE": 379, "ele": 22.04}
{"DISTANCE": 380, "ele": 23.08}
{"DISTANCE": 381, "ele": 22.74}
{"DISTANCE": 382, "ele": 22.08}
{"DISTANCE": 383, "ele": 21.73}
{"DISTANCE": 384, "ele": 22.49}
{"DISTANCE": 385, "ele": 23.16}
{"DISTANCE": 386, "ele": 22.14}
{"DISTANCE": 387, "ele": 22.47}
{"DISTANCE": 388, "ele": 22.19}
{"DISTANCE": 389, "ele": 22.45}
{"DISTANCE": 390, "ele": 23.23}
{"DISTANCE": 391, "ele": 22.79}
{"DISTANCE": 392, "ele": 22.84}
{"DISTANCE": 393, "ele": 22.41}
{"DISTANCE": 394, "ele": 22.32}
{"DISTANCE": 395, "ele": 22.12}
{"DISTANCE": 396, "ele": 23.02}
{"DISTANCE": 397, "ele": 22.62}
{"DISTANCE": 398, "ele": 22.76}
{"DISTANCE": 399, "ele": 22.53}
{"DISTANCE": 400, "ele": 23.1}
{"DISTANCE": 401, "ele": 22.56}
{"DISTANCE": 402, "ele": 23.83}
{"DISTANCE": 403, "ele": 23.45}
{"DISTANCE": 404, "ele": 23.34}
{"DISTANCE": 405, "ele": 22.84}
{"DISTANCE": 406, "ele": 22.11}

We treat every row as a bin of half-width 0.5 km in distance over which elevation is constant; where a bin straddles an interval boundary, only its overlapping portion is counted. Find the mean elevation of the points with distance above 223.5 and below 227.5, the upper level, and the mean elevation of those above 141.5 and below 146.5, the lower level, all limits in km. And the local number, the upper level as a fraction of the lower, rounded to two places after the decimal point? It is 1.07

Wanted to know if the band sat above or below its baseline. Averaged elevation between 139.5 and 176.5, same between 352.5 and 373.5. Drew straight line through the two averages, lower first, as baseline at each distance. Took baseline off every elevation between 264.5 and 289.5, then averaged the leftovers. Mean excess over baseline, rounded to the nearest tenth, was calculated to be 2.3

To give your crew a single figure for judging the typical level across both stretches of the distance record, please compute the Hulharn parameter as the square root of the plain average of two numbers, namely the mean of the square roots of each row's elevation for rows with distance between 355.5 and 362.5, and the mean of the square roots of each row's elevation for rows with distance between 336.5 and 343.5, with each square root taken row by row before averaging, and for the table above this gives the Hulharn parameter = 2.20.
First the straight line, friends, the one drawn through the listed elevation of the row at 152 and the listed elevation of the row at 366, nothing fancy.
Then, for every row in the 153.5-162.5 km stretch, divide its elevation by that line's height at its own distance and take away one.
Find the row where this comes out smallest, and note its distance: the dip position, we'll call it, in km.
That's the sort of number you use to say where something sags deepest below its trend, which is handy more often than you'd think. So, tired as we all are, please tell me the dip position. 161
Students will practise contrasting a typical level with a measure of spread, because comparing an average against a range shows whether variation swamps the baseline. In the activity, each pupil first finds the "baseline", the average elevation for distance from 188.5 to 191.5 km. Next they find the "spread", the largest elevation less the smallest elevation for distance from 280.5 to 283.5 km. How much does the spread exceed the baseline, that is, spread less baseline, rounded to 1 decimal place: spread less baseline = -20.2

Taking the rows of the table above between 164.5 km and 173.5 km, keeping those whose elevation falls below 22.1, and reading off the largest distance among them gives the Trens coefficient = 173 km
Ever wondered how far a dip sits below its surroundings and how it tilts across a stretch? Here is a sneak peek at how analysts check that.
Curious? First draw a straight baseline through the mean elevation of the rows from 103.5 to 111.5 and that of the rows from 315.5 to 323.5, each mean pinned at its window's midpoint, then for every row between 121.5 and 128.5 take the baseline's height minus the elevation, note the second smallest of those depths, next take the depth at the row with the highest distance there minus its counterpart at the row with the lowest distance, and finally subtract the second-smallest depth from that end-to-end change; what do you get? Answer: -2.5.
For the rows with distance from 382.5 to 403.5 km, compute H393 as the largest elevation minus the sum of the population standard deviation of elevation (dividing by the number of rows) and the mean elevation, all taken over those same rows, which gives 0.7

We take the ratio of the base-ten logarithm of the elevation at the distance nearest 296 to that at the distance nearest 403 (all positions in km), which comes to 1.003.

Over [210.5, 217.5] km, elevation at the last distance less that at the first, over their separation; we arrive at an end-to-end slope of 0.14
